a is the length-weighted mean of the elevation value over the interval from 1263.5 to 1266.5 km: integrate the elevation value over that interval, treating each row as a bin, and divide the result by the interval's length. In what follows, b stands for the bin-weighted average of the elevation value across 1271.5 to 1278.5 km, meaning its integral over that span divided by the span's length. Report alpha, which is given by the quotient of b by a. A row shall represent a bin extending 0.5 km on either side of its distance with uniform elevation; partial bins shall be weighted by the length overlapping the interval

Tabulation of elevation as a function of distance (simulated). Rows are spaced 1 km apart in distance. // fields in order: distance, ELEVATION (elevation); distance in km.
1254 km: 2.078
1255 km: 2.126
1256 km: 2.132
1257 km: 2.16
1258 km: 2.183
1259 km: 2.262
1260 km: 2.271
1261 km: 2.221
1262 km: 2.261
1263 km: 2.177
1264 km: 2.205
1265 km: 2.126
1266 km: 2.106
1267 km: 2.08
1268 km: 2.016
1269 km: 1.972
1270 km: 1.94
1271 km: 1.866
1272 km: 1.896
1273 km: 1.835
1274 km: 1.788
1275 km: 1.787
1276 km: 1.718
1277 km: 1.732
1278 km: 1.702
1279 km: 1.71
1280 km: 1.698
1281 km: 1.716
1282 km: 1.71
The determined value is 0.83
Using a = 2.1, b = 1.78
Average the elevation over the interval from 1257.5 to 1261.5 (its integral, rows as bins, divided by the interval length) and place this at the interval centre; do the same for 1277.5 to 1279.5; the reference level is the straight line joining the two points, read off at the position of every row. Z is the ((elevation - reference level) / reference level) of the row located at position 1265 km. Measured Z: 0.021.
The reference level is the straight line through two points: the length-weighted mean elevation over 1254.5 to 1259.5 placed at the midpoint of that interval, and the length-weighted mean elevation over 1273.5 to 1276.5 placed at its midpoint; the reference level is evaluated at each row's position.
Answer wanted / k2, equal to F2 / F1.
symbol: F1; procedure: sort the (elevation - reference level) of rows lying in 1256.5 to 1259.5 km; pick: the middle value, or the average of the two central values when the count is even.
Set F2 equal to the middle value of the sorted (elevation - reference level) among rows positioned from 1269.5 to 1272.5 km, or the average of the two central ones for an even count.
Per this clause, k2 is 1.88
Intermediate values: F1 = 0.03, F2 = 0.062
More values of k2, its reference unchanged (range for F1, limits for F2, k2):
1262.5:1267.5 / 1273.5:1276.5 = 0.01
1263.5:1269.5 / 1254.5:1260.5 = 0.08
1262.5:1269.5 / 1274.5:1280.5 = 0.13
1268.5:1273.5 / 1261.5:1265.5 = 2.66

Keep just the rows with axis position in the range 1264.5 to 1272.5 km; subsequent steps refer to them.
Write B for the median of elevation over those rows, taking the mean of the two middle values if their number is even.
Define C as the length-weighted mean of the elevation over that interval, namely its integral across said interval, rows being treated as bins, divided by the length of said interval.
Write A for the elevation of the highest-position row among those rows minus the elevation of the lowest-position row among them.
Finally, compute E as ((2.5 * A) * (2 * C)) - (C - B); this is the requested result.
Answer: -2.3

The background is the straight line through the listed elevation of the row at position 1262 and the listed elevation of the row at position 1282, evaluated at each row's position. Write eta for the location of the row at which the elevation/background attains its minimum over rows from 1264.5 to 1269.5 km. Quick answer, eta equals 1269 km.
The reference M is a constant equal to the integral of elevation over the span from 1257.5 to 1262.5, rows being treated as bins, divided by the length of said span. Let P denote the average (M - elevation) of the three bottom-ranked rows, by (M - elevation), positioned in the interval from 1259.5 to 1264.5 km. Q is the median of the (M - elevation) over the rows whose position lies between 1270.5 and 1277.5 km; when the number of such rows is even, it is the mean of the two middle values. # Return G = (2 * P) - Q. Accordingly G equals -0.5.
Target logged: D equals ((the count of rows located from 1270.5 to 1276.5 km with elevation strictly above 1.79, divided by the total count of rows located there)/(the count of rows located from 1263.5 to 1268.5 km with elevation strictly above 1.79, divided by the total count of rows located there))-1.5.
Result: -1.00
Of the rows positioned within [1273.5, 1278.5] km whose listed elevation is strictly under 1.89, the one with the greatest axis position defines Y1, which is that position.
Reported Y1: 1278 km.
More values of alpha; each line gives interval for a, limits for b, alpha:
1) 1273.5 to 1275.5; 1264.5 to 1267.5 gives 1.18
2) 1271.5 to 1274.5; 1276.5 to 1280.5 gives 0.93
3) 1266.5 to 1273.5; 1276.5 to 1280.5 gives 0.88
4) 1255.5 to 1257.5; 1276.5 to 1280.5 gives 0.80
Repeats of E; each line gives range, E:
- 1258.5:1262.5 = 0.0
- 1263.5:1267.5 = -1.3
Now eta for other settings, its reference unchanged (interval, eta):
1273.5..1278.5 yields 1276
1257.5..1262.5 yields 1258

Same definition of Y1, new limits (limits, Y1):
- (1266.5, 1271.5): 1271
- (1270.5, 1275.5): 1275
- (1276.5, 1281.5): 1281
